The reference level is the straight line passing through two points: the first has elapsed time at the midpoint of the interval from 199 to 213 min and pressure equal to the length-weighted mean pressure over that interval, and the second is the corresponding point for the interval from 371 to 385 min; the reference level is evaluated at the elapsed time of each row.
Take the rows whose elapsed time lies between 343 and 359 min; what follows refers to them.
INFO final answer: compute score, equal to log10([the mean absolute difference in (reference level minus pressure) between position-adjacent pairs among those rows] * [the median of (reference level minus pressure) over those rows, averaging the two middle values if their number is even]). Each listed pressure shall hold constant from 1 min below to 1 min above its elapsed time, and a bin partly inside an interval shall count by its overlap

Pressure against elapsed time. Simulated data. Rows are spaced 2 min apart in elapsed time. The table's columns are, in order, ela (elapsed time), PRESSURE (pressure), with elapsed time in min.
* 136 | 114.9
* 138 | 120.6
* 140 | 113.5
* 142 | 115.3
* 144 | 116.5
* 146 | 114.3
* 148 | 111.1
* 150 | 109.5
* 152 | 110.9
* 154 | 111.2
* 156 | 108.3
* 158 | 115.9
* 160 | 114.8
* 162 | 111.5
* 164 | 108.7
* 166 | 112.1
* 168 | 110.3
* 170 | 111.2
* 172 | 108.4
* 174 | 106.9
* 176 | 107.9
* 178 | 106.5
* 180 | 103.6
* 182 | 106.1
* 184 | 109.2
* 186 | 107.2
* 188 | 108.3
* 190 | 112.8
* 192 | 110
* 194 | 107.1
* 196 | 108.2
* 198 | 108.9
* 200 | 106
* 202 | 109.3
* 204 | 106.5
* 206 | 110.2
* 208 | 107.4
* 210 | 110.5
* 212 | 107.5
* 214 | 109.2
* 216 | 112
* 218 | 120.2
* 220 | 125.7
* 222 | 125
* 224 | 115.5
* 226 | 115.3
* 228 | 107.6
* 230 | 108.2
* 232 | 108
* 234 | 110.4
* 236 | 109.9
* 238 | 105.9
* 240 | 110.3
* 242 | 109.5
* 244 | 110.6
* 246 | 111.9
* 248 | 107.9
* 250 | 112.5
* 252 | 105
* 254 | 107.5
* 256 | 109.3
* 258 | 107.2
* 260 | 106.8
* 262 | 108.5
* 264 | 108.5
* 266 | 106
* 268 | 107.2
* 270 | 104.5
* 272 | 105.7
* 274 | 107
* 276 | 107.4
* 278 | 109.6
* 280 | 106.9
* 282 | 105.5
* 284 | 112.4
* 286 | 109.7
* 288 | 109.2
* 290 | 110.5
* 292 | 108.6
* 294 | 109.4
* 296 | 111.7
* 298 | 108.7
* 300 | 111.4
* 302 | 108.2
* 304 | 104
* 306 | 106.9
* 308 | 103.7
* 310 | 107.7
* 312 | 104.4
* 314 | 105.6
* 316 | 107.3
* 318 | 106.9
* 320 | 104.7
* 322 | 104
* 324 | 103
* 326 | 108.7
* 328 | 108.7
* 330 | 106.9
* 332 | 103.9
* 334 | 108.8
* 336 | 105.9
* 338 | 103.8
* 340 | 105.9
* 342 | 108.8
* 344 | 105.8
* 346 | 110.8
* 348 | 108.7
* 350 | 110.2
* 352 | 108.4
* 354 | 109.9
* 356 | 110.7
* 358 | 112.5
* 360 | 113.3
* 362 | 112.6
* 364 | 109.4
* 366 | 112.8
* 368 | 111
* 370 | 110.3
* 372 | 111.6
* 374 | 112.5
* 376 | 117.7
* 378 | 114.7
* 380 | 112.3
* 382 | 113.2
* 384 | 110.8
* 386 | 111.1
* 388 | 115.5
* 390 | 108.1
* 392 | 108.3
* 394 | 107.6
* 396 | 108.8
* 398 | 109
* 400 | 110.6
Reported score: 0.70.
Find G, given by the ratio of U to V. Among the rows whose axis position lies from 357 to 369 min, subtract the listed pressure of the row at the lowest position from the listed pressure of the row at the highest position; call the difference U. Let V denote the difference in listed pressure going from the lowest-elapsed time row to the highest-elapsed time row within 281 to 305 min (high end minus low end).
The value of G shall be 1.0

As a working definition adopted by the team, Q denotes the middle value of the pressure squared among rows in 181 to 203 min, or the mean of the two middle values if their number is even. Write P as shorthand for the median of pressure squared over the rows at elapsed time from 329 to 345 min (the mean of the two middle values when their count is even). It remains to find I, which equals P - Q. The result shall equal -514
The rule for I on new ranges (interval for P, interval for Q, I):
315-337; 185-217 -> -366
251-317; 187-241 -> -412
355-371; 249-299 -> 716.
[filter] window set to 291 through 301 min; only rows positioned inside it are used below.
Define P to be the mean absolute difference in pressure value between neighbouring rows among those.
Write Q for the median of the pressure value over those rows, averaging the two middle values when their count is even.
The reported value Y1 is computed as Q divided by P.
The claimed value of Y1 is 50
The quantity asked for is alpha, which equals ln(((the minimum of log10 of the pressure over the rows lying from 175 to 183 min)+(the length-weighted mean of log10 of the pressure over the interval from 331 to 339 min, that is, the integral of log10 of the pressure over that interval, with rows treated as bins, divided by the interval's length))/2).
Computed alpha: 0.703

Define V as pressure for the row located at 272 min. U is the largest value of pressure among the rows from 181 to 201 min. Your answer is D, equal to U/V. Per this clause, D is 1.07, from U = 112.8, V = 105.7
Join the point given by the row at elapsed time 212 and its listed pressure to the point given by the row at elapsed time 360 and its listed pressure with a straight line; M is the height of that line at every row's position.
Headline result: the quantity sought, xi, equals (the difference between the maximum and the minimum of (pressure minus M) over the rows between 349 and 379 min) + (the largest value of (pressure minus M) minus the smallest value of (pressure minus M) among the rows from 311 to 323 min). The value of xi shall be 11.9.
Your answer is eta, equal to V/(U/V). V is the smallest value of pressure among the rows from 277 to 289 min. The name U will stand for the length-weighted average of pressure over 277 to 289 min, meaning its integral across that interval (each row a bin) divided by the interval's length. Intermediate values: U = 109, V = 105.5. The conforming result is 102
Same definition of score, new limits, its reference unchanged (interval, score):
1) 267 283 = 0.75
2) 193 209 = -0.25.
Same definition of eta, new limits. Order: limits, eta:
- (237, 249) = 103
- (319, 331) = 100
